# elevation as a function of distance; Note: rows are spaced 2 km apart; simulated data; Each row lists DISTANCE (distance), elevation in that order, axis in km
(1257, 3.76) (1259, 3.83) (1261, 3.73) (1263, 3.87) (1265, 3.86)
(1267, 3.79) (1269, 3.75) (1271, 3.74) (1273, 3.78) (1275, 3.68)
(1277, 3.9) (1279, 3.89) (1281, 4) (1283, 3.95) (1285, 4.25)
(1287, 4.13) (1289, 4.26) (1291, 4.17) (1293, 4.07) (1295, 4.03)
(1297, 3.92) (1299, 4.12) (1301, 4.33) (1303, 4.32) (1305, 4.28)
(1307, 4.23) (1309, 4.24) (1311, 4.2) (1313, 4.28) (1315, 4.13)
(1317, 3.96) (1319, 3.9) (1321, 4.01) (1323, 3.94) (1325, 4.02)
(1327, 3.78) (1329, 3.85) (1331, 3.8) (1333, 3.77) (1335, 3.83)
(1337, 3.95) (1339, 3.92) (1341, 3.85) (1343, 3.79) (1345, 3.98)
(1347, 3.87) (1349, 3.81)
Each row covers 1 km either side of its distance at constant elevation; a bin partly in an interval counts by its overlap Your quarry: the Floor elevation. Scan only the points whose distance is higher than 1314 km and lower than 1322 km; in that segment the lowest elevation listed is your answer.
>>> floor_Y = 3.9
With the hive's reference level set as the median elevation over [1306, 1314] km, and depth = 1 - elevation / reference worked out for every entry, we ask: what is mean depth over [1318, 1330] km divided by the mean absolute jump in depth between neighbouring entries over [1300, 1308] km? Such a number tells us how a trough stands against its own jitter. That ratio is 10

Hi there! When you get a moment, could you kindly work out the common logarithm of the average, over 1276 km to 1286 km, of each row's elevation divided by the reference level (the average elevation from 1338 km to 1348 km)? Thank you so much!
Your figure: 0.013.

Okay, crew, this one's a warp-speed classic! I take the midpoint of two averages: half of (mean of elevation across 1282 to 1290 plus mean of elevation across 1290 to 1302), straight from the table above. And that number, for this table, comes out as 4.13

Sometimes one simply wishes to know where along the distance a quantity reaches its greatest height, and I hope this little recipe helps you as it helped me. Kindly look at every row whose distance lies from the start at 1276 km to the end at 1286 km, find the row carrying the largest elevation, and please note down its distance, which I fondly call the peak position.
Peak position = 1285 km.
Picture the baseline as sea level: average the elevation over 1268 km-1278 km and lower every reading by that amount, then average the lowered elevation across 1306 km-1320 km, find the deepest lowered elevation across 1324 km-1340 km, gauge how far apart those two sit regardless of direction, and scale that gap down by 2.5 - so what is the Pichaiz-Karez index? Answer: 0.15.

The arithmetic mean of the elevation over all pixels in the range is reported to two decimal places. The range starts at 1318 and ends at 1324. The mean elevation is 3.95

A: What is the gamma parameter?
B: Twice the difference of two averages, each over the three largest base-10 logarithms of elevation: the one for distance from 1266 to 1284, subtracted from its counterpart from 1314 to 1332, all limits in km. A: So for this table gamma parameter 0.02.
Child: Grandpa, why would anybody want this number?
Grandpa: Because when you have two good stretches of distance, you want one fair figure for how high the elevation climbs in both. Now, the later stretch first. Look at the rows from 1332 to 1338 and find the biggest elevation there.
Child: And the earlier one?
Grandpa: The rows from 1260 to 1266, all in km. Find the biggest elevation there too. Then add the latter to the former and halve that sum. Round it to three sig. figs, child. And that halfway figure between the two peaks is 3.91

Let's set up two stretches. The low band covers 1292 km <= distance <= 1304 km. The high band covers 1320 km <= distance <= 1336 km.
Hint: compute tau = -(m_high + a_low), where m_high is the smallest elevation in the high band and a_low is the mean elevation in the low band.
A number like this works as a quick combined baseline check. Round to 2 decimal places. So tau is -7.90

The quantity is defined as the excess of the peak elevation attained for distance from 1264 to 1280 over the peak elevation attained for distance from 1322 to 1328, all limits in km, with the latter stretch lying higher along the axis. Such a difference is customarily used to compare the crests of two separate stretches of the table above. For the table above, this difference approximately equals -0.1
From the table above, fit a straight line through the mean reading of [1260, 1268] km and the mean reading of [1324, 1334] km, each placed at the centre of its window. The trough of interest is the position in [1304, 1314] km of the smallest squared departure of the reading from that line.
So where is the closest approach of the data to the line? 1311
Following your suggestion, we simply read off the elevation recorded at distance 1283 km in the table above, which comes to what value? 3.95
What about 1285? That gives 4.25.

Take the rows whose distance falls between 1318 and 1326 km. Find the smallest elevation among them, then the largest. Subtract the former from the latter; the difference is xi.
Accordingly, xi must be 0.12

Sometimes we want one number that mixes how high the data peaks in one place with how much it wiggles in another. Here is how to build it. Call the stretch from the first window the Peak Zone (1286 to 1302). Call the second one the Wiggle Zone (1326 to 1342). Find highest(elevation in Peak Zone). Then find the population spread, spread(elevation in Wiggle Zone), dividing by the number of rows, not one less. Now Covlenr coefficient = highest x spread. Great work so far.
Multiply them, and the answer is 0.26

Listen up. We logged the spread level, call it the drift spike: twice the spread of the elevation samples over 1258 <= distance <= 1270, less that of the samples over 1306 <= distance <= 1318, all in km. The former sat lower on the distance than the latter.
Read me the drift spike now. 0.00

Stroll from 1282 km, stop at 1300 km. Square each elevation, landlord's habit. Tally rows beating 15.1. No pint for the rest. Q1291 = 9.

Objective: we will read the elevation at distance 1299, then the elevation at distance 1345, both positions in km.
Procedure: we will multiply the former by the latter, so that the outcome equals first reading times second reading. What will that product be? 16.4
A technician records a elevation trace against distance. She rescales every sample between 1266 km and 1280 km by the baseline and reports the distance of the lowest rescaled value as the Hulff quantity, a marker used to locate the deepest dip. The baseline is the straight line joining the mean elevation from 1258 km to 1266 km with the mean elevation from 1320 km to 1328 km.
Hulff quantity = 1275 km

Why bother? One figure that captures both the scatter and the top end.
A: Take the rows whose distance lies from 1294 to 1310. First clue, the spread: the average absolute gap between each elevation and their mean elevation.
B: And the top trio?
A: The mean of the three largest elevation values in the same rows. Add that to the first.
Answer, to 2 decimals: 4.43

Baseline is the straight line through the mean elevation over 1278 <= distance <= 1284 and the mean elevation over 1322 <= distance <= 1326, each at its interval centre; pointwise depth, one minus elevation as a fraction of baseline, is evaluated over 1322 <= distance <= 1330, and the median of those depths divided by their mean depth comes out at 1.03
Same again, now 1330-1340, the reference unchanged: 1.18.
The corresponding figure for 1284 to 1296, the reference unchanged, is 1.00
